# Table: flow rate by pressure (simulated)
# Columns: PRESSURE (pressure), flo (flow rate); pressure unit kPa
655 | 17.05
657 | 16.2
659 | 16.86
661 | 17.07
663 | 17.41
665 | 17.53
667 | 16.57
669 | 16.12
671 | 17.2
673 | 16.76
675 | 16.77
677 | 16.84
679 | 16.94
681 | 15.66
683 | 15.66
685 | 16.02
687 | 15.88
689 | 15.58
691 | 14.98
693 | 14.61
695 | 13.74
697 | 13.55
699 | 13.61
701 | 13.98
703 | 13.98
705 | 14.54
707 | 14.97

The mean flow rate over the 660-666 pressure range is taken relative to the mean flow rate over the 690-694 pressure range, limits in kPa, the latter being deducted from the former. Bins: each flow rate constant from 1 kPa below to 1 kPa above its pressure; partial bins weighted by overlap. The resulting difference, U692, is 2.5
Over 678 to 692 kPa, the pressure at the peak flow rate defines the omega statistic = 679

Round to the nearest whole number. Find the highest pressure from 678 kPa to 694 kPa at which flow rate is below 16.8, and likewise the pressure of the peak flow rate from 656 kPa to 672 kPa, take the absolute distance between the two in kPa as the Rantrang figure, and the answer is 28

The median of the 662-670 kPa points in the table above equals 17.0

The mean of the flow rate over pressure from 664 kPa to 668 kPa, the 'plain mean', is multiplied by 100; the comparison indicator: 1705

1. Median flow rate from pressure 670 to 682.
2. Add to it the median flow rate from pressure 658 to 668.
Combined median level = 33.9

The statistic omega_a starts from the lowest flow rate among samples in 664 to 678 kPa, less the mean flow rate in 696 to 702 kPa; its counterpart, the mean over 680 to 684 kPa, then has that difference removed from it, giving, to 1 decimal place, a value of 13.3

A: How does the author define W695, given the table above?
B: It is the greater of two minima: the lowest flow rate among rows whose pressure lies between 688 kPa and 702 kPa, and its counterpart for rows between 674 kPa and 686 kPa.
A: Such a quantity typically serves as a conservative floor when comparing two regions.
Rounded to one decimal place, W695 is 15.7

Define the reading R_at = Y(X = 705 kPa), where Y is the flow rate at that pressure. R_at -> 14.54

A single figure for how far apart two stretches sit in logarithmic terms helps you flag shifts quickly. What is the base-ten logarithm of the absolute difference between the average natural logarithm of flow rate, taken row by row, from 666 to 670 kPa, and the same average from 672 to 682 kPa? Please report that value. -1.83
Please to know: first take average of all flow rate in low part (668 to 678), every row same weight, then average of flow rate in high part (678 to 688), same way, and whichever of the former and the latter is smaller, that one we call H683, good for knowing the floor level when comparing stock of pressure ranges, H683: 16.0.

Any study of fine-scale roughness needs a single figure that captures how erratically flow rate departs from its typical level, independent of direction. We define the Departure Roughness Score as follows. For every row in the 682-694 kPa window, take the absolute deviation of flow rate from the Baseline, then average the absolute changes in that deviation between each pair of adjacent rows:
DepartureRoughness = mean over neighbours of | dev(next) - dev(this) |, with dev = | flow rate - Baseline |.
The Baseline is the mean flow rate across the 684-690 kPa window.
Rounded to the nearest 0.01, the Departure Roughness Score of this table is 0.27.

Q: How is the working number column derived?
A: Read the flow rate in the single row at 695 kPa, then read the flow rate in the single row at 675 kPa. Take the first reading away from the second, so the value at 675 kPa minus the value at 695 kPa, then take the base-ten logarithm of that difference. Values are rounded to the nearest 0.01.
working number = 0.48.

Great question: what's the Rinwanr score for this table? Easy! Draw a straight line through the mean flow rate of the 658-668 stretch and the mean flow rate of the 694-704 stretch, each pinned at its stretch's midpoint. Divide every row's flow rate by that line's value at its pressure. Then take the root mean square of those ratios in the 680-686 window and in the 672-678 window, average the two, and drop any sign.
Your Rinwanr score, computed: 1.04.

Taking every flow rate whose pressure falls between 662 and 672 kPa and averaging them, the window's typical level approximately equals 17.0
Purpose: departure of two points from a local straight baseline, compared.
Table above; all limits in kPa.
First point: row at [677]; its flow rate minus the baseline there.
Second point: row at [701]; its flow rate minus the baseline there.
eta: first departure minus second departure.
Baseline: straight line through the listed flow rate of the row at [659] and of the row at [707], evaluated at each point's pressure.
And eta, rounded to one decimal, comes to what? 1.9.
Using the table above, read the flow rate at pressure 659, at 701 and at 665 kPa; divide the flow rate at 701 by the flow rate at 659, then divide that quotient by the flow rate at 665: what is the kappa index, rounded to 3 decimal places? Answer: 0.047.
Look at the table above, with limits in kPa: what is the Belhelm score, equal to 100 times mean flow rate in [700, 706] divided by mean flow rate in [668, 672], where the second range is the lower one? 85.0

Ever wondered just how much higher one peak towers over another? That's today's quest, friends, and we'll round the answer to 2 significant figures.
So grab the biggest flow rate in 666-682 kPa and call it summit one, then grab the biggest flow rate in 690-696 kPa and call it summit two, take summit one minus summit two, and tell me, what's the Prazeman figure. 2.2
